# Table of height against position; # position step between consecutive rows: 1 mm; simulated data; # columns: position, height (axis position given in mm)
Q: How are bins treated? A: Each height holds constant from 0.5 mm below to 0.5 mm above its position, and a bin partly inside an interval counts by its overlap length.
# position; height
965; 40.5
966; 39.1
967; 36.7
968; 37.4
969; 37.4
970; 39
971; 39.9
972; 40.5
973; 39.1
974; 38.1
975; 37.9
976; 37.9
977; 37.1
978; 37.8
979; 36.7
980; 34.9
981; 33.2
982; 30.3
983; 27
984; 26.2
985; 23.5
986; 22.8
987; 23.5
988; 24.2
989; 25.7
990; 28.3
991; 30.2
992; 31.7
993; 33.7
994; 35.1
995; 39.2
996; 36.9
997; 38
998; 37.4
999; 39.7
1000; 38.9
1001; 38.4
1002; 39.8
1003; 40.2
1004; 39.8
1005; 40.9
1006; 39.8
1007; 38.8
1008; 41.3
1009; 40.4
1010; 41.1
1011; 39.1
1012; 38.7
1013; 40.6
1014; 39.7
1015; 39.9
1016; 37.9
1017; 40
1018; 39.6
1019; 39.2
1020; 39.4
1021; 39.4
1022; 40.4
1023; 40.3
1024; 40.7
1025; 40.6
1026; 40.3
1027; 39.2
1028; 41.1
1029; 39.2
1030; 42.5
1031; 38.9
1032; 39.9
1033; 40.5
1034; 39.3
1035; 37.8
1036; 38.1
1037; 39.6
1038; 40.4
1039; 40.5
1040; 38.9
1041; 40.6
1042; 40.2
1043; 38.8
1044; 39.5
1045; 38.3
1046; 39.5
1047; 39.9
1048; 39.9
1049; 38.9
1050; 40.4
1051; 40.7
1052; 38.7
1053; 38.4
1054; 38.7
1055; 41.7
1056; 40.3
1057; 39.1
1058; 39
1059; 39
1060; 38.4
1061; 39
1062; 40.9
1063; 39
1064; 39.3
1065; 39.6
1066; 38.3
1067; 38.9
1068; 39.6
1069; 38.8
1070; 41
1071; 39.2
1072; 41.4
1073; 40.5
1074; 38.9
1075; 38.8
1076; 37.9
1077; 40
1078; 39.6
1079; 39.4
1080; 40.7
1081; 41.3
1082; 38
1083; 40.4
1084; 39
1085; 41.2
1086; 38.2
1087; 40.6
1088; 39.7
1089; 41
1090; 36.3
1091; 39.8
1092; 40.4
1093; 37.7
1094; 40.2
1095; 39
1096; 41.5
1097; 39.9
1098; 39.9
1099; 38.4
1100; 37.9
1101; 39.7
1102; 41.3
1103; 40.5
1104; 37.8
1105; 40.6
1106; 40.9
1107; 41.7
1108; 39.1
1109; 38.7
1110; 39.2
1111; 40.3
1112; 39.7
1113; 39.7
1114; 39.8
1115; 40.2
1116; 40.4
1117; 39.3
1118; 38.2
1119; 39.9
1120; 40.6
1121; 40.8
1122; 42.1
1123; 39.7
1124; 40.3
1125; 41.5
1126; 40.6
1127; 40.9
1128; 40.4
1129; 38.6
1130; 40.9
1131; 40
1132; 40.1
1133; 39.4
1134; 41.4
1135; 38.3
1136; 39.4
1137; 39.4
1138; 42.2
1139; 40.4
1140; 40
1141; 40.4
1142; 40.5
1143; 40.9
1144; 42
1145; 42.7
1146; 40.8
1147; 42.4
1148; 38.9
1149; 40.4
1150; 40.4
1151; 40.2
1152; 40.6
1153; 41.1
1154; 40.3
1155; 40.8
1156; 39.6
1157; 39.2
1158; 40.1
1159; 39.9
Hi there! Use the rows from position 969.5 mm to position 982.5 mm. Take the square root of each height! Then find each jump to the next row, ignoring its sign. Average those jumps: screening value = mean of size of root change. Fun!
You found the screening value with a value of 0.091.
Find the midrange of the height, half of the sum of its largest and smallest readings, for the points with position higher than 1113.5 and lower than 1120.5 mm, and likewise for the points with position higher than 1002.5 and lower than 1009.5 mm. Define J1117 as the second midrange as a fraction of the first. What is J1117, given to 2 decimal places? 1.02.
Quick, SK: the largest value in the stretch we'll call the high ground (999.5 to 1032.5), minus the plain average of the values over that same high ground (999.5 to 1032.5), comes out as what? 2.6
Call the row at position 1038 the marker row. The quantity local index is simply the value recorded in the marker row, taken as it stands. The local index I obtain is 40.4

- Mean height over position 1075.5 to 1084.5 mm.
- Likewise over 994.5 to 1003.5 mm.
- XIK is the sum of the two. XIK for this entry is 78.3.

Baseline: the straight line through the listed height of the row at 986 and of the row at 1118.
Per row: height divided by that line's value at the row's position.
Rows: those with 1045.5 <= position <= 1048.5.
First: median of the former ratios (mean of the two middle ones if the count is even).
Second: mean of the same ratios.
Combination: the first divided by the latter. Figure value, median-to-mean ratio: 1.00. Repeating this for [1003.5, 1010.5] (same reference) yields 1.00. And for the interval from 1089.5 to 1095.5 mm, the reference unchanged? 1.01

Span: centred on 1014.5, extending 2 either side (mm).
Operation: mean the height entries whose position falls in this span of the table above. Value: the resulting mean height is 39.5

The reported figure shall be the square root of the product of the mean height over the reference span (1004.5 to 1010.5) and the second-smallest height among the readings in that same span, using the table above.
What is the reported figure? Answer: 40.1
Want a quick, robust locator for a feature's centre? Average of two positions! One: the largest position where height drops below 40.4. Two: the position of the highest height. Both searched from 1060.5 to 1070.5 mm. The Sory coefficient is 1069.5 mm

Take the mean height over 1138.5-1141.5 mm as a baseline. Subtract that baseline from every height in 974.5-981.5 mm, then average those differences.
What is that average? -3.8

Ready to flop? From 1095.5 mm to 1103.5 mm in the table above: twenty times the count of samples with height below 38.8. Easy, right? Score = 40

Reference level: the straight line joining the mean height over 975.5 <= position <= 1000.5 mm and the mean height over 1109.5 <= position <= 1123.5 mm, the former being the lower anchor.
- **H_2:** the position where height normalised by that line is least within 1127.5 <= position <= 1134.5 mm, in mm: 1129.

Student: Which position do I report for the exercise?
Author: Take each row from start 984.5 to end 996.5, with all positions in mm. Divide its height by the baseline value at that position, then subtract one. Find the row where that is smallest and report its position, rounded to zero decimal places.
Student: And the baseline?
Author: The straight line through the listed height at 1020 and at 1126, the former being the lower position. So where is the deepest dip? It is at 986 mm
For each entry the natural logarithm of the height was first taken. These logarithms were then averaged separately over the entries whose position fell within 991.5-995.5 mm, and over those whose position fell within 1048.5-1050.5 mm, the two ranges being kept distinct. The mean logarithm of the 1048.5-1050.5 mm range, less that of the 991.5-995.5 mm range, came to 0.13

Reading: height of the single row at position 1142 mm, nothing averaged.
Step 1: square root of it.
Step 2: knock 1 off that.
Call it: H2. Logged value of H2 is 5.36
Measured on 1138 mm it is 5.50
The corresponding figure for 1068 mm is 5.29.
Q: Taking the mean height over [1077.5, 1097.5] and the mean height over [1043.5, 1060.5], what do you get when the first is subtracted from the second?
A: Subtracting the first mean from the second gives -0.3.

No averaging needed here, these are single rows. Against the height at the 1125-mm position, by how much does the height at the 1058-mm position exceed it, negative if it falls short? -2.5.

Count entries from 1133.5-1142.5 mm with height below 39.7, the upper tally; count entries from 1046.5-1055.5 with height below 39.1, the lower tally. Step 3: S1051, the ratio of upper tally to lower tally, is 0.75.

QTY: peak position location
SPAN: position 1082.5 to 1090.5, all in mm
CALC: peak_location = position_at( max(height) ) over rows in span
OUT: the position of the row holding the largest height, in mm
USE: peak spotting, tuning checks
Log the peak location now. 1085 mm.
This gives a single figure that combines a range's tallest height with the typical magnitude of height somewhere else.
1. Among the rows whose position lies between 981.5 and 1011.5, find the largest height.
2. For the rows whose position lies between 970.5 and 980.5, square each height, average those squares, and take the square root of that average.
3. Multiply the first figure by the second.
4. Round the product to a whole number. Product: 1570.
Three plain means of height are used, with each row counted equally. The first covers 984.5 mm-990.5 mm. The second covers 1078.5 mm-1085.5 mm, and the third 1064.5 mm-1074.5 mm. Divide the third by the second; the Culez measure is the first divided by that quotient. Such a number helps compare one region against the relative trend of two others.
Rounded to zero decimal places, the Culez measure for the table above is 25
